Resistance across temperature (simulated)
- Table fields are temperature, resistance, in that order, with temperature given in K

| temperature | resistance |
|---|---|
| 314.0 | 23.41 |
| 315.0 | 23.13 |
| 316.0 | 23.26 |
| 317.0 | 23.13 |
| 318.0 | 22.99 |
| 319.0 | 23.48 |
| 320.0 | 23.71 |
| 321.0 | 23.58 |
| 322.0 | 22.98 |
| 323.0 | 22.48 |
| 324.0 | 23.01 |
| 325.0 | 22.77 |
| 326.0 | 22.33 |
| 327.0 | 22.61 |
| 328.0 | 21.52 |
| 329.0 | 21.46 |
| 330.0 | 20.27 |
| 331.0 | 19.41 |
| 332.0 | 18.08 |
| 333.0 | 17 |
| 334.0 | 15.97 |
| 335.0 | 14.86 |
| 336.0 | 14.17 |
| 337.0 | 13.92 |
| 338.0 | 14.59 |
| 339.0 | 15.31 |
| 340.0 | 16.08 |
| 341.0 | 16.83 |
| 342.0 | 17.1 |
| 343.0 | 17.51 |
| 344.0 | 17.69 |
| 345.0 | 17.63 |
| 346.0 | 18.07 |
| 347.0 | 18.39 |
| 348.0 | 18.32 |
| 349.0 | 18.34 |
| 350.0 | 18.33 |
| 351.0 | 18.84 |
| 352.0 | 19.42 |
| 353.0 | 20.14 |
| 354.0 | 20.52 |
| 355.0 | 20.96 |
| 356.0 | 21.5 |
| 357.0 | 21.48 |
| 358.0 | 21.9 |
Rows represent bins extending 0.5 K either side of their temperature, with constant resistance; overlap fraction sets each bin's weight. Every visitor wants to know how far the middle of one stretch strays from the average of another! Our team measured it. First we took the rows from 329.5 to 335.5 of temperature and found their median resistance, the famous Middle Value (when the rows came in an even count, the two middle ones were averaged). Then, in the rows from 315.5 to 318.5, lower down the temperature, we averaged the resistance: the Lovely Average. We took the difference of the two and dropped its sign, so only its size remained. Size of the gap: 5.6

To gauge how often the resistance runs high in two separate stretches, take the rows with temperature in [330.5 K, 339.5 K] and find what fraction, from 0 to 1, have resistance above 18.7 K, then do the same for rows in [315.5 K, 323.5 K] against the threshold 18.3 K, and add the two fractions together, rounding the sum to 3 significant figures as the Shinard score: 1.11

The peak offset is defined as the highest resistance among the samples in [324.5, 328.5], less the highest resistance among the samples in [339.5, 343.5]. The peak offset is 5.3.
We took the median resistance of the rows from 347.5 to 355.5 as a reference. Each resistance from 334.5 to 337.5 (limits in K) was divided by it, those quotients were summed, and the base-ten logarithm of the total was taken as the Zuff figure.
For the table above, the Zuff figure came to 0.35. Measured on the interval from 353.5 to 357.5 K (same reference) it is 0.64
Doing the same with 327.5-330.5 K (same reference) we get 0.52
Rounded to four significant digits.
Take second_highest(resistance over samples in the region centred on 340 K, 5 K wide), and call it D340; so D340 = 16.83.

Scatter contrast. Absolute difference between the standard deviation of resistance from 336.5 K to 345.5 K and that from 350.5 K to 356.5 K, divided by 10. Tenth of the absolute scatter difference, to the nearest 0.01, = 0.04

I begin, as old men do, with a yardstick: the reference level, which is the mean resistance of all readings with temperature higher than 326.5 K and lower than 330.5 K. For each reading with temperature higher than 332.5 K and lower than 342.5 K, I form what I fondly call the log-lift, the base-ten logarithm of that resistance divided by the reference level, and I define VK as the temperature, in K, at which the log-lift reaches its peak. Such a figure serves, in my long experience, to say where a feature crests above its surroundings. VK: 342.0 K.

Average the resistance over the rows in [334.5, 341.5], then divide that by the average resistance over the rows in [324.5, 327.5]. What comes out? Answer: 0.67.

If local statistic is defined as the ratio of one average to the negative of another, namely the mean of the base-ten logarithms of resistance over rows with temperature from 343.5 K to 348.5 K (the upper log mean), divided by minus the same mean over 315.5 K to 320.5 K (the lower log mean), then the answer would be -0.92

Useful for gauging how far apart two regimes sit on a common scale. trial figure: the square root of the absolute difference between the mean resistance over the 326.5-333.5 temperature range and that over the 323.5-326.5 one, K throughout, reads 1.63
